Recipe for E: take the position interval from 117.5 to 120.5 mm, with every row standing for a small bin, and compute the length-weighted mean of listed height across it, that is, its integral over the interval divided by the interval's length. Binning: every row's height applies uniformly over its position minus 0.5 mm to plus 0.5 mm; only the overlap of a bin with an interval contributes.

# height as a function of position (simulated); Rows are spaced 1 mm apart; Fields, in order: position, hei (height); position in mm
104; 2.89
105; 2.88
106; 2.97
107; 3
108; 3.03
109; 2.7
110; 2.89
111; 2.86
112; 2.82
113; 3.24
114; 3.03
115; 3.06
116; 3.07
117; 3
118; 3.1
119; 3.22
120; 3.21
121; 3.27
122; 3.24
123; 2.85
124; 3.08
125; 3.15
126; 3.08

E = 3.18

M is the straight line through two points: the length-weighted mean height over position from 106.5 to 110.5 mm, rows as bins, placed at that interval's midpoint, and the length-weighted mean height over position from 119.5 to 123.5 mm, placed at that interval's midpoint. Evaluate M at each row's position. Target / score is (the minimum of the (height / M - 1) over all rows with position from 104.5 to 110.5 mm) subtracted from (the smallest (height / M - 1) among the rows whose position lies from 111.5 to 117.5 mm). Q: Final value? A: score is 0.023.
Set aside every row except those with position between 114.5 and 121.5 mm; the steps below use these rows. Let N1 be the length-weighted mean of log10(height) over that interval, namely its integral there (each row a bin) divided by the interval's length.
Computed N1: 0.496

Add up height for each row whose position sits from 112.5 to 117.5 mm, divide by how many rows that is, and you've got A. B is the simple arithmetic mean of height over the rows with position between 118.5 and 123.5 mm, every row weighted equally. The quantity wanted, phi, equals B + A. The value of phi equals 6.24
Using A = 3.08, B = 3.2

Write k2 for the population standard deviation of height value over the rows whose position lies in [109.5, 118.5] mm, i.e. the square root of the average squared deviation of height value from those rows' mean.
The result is 0.125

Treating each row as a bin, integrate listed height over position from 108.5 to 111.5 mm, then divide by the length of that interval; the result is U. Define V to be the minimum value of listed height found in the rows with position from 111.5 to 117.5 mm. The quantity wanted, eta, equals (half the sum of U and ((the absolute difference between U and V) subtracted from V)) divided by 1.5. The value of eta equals 1.88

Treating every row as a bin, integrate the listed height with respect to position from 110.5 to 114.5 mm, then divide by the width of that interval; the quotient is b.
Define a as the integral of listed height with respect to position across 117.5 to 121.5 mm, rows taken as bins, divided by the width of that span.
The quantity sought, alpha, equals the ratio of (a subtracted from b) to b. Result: -0.07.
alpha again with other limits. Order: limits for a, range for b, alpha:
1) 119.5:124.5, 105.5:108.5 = -0.04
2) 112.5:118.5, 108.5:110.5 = -0.10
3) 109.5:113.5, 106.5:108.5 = 0.02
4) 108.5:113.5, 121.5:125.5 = 0.06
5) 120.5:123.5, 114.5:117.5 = -0.03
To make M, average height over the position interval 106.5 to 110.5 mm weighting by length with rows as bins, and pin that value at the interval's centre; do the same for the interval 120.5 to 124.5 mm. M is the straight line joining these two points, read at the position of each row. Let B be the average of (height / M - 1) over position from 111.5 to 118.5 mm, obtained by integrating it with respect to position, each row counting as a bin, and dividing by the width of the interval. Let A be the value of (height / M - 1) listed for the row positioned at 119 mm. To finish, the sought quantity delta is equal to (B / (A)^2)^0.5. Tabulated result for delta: 2.3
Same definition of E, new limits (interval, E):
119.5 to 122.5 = 3.24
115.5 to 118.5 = 3.06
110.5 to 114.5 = 2.99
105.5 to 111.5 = 2.91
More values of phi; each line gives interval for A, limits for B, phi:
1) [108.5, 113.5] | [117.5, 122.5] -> 6.11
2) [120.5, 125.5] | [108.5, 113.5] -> 6.02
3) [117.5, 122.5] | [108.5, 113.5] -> 6.11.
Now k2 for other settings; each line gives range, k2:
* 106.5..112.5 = 0.111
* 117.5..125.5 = 0.126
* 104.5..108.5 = 0.056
